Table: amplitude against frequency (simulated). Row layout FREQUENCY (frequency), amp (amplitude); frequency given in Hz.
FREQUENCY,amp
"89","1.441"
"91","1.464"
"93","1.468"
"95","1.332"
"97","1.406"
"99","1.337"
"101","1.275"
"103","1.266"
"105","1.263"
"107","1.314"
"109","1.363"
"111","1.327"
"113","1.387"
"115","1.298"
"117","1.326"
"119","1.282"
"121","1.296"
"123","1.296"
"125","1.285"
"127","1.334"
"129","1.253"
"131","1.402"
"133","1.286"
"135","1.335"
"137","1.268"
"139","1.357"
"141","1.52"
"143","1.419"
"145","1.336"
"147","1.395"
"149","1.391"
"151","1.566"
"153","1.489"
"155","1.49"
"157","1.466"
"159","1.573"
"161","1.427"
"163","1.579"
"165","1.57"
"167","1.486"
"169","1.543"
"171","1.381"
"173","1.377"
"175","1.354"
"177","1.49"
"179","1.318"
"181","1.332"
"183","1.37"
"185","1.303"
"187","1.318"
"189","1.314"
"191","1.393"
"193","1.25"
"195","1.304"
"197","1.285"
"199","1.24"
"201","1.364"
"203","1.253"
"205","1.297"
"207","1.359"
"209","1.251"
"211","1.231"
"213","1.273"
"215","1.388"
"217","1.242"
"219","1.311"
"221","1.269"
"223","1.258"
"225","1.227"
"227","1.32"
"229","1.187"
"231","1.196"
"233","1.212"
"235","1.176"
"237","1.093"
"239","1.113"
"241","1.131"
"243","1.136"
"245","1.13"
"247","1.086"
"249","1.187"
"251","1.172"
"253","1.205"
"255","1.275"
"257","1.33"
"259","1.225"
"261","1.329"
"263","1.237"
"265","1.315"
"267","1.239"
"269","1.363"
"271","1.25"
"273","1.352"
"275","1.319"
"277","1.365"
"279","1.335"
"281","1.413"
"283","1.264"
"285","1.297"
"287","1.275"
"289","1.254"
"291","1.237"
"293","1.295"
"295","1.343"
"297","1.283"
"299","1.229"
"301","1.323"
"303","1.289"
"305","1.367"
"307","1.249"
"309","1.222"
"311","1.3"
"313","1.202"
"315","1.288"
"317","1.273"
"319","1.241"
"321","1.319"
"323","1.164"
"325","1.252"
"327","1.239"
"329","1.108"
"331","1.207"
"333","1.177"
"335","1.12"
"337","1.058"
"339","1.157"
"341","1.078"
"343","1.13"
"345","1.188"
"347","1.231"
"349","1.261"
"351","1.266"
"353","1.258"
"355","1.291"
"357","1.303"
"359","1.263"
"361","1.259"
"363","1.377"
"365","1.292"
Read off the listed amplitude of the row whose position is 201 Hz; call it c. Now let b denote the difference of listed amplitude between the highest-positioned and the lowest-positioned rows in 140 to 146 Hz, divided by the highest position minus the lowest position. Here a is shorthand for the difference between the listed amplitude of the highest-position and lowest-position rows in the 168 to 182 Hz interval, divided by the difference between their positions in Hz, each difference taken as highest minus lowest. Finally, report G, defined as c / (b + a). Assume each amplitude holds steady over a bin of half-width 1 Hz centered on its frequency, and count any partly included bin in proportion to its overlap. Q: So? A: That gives -21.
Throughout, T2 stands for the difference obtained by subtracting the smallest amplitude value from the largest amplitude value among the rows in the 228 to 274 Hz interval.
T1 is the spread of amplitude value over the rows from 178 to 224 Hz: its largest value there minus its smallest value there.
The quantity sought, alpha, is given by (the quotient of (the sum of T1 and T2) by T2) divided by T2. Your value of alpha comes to 5.7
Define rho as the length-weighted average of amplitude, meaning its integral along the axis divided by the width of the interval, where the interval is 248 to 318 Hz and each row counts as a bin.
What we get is 1.28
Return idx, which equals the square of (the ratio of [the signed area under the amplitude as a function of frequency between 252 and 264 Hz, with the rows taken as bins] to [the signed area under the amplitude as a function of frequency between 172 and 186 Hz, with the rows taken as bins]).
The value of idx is 0.6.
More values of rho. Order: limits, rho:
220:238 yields 1.22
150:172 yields 1.51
